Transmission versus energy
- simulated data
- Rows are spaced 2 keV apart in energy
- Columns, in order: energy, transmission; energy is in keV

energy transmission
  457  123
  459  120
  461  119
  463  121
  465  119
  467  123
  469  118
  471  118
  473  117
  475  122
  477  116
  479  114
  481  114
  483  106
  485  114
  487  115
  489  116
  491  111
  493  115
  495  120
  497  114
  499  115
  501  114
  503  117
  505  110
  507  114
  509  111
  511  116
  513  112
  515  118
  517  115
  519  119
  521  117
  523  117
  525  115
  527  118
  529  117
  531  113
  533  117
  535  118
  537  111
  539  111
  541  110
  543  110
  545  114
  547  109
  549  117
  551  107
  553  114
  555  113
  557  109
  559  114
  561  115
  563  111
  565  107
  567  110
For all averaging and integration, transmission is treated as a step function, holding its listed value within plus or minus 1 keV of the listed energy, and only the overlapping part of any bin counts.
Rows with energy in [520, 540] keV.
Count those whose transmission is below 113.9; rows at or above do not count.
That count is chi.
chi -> 3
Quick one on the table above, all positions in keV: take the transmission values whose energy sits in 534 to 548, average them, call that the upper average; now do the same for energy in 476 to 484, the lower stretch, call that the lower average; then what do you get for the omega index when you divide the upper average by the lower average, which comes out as 0.99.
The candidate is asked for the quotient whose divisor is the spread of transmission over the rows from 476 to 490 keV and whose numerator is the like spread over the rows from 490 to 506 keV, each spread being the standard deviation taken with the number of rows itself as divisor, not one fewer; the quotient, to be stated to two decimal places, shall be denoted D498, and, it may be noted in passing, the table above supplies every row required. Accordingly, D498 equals 0.92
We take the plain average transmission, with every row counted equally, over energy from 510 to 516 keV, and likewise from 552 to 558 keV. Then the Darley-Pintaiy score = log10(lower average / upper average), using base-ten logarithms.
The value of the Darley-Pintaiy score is 0.013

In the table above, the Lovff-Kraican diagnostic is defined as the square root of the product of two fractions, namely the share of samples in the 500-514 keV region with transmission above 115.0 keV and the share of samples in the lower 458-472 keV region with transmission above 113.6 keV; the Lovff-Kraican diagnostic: 0.53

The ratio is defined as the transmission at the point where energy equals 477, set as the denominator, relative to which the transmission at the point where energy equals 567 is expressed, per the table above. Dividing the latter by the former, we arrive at 0.95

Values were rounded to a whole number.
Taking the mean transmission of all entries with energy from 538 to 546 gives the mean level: 111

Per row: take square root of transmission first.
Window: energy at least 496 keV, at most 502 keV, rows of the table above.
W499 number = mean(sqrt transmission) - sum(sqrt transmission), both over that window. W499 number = -21.4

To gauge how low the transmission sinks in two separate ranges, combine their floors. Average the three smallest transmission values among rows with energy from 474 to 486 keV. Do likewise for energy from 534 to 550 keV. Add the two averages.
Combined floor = 221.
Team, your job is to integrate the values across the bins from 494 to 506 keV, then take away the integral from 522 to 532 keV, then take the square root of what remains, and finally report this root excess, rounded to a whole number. 15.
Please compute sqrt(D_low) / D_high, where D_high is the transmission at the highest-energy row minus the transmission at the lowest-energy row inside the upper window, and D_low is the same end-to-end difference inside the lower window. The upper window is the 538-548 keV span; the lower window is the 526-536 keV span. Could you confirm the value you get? 0.0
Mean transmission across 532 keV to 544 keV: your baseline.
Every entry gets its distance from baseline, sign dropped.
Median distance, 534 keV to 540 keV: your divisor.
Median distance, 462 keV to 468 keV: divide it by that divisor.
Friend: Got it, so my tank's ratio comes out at 4.5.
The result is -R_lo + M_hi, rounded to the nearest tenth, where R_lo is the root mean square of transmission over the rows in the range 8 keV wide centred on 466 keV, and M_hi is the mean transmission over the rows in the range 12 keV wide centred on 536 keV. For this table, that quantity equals -6.9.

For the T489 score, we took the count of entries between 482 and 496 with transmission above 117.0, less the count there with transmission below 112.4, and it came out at -1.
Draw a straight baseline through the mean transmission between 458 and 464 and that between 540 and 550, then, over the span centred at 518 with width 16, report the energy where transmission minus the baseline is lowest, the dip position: 513 keV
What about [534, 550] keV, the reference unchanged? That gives 547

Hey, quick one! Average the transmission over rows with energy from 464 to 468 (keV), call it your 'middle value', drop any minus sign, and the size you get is 121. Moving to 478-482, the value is 114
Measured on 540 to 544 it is 110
